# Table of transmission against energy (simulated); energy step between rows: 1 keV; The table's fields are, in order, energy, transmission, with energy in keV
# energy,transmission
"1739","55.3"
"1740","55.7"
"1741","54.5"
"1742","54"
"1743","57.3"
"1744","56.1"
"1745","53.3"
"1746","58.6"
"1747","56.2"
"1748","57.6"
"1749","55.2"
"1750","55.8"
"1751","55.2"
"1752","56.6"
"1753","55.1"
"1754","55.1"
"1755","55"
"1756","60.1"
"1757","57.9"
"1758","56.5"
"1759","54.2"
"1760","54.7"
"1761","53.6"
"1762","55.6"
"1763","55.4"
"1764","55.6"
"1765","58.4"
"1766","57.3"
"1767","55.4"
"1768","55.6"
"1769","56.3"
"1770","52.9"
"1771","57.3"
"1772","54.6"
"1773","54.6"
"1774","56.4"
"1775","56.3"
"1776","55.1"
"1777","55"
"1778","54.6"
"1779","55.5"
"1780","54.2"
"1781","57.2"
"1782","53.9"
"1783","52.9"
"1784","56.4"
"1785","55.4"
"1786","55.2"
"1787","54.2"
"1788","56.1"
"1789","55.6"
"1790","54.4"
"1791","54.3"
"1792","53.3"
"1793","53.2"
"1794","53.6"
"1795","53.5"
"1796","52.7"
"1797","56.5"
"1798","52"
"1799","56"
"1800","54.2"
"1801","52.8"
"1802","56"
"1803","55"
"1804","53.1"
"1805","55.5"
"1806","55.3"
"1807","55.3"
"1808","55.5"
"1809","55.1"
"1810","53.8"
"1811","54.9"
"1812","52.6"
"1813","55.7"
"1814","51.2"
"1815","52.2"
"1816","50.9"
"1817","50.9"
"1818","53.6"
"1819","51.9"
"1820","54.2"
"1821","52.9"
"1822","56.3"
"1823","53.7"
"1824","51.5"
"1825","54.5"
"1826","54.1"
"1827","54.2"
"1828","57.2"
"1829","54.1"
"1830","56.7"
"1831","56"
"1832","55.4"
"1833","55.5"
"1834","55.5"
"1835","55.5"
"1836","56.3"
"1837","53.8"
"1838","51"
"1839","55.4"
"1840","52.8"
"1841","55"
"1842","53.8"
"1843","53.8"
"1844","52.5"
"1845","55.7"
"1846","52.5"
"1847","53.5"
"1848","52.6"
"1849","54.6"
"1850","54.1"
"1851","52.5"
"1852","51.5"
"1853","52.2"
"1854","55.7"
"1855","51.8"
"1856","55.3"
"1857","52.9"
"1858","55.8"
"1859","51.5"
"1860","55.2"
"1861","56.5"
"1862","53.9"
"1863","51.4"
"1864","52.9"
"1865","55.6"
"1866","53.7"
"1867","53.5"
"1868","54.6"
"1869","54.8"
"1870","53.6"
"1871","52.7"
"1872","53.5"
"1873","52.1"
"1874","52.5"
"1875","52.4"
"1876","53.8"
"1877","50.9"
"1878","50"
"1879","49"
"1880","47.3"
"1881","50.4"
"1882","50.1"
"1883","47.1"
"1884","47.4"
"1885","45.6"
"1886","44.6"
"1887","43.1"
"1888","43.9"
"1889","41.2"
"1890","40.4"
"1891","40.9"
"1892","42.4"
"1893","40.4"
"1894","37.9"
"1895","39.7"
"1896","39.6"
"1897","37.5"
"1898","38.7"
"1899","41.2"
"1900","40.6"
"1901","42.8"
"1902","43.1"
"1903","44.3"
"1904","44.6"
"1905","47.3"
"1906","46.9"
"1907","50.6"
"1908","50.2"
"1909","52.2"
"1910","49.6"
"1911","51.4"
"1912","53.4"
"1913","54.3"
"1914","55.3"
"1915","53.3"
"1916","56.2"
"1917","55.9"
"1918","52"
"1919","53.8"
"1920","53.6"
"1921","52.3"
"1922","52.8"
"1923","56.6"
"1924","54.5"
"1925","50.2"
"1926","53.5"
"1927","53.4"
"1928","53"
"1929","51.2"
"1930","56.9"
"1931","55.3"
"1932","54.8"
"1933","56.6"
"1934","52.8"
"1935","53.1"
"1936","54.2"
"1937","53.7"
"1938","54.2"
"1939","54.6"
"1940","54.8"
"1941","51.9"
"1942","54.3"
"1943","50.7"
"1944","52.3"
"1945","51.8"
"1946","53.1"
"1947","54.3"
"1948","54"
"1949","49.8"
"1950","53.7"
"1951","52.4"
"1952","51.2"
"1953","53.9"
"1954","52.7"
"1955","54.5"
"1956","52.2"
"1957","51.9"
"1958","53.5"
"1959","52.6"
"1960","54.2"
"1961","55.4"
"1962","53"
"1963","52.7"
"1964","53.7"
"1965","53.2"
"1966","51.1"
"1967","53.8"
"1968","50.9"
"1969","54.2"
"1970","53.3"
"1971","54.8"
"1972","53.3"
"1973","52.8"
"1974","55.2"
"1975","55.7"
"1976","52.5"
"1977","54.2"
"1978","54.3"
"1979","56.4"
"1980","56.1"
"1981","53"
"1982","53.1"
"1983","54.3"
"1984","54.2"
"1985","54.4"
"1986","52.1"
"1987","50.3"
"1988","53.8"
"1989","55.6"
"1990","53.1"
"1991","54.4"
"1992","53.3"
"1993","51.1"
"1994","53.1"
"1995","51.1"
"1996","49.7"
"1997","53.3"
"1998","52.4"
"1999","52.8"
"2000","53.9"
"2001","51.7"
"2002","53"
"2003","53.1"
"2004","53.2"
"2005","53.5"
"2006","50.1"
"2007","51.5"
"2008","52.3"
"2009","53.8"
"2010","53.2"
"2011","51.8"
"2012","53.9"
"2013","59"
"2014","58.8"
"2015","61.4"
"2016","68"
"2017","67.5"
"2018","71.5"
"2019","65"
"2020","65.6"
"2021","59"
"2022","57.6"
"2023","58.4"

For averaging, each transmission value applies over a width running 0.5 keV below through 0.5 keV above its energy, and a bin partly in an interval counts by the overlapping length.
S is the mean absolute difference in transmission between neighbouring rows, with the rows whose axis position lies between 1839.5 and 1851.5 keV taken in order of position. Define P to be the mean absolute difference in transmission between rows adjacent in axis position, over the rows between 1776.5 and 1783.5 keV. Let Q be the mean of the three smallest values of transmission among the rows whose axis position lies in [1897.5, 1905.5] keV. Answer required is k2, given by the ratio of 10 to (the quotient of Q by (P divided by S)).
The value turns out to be 0.264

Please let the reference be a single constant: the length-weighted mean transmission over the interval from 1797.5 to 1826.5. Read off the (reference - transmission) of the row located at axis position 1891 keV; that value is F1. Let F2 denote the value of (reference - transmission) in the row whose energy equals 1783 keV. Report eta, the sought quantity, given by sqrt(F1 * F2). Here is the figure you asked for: 3.4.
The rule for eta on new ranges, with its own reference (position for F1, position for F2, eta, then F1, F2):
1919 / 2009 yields 0.0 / 0.0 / 0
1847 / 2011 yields 0.8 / 0.3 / 2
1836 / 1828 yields 2.9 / -2.5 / -3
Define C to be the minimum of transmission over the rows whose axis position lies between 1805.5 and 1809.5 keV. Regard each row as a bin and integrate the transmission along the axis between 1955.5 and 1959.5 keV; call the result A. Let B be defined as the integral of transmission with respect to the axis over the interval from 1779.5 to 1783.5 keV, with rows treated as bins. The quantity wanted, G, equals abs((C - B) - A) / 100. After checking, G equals 3.73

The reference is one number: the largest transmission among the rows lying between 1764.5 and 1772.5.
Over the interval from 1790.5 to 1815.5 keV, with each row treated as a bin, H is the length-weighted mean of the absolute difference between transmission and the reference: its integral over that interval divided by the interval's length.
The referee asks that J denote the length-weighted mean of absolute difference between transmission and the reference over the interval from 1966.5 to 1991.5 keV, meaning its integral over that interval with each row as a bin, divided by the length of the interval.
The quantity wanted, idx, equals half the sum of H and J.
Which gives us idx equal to 4.4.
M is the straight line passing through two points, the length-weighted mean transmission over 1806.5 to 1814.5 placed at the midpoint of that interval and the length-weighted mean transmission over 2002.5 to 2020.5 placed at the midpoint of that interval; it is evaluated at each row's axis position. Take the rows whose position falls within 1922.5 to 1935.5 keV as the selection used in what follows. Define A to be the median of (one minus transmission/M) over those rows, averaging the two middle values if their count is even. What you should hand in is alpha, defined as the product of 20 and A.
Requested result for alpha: 1.0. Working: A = 0.05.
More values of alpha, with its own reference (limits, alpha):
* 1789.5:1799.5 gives 0.2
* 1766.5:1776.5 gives -0.8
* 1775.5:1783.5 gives -0.4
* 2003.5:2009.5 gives 1.8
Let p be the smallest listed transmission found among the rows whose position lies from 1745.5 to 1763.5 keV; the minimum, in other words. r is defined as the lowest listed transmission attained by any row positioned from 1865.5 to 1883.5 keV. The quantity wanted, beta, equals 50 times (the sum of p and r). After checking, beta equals 5035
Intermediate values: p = 53.6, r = 47.1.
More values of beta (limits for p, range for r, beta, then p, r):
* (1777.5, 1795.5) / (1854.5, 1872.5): 5215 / 52.9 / 51.4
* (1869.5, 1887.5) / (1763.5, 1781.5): 4800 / 43.1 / 52.9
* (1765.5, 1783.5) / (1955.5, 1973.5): 5190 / 52.9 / 50.9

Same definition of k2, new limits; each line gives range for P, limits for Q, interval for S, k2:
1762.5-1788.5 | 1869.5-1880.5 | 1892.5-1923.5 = 0.191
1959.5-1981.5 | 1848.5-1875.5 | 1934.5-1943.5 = 0.218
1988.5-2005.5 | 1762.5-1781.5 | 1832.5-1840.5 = 0.139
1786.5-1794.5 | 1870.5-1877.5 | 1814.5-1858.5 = 0.078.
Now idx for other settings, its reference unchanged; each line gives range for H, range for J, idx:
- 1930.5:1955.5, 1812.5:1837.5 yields 4.6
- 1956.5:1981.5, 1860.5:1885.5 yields 5.7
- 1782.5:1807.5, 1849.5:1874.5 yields 4.4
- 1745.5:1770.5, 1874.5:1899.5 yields 8.2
